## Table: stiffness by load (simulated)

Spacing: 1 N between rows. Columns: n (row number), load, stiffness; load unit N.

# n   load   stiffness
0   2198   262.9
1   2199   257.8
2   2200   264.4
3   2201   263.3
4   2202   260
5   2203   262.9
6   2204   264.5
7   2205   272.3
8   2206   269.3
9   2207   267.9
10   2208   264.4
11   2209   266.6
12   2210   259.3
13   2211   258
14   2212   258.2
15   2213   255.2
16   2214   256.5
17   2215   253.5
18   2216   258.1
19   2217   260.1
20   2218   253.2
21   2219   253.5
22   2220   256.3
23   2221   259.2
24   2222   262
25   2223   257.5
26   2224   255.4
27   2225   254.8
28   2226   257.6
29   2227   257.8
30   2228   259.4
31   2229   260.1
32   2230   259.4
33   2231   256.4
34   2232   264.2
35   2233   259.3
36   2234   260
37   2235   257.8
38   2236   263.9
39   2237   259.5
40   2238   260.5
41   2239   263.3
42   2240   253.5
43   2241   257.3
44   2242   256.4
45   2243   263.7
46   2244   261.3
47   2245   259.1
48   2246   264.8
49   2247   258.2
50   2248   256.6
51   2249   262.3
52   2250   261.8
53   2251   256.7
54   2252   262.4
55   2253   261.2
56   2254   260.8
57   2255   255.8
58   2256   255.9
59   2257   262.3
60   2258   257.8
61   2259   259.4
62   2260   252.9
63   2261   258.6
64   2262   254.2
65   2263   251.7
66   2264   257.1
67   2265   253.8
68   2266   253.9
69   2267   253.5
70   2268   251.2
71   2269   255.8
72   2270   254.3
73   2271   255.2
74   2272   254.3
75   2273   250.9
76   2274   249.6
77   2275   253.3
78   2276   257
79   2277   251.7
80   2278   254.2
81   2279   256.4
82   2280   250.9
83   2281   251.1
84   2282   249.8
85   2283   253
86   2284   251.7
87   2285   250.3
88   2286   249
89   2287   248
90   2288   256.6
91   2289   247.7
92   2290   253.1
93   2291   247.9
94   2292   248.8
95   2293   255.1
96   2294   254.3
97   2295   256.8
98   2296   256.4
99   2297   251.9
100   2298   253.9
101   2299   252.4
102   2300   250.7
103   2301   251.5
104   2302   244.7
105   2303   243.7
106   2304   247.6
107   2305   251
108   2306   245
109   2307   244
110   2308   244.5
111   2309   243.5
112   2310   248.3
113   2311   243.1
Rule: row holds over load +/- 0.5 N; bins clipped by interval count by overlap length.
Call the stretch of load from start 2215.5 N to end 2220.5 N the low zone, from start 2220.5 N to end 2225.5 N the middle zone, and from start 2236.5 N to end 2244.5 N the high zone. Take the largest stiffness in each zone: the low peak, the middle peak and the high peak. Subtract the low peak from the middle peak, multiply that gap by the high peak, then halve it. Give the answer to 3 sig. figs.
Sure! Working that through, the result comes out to 251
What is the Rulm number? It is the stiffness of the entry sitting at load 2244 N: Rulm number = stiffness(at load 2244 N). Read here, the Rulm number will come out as 261.3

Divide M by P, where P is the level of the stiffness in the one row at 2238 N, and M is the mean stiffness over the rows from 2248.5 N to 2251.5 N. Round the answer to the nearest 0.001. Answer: 0.999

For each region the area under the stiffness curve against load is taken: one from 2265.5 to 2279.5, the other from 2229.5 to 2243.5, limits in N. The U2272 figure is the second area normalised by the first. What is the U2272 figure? 1.02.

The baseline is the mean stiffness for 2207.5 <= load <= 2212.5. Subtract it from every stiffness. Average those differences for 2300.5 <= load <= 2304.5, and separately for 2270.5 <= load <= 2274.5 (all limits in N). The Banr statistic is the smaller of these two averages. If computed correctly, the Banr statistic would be -14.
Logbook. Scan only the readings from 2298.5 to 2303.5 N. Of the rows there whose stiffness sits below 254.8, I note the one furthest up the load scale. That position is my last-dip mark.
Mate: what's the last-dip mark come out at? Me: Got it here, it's 2303 N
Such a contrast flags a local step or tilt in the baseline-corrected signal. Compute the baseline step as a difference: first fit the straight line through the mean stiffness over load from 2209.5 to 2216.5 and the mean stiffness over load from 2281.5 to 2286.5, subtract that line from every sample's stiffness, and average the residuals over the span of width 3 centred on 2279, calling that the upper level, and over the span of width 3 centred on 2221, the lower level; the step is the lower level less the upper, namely 0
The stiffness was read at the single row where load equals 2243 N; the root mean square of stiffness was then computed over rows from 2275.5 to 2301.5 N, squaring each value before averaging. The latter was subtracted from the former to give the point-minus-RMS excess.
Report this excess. 11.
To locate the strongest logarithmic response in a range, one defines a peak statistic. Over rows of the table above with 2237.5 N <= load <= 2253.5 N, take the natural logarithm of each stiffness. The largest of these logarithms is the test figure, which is 5.579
